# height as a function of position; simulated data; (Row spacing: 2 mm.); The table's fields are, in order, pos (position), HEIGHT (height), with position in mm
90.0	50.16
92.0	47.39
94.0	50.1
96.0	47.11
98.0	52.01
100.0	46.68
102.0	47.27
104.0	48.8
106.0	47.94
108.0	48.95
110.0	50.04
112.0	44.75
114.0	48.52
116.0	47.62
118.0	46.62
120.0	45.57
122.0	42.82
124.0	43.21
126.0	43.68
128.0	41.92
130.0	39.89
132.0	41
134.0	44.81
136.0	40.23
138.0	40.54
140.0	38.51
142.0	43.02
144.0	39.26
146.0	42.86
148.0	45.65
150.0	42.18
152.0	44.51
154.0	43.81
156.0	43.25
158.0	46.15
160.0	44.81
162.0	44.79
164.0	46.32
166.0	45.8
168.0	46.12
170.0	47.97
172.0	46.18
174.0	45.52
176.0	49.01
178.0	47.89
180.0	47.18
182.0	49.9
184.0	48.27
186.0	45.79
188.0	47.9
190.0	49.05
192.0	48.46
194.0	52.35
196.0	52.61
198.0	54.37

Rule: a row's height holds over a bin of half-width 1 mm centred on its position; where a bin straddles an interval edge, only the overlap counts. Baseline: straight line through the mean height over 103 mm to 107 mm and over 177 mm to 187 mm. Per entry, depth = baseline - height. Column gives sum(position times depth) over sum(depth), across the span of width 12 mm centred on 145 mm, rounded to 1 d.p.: 144.2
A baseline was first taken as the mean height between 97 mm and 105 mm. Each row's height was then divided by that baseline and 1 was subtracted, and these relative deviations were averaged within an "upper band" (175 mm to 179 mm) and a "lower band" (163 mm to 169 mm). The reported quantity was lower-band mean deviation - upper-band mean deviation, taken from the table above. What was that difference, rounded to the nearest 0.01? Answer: -0.05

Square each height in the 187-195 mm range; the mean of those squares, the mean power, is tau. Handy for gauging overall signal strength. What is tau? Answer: 2447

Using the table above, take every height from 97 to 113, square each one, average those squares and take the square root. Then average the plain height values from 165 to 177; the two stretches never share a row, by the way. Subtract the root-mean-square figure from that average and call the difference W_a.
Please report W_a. -2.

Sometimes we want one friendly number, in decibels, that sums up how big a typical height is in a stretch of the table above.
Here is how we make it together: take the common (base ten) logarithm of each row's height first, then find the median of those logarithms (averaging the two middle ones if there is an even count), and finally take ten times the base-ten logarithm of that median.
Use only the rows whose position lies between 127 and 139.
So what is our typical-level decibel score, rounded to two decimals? 2.07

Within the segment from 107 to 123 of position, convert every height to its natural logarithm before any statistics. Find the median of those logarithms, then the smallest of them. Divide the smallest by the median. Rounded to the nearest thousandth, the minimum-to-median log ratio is 0.975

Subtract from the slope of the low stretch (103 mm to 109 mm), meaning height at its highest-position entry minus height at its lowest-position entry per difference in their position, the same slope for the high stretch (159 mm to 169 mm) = -0.13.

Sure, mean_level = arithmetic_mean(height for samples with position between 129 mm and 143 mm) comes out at 41.1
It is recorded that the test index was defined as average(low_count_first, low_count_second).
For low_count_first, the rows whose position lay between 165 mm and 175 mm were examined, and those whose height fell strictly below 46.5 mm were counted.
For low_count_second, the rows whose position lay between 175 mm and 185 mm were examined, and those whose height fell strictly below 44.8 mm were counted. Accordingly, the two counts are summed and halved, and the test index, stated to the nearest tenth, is 2.0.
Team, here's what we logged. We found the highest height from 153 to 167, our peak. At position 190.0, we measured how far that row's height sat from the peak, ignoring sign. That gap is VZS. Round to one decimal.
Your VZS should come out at 2.7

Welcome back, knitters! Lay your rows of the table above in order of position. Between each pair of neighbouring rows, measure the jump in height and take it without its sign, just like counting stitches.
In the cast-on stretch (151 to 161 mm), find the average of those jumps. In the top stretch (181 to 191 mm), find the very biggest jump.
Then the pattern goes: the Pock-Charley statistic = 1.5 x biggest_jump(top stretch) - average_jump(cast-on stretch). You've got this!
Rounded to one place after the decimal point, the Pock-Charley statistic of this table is 2.3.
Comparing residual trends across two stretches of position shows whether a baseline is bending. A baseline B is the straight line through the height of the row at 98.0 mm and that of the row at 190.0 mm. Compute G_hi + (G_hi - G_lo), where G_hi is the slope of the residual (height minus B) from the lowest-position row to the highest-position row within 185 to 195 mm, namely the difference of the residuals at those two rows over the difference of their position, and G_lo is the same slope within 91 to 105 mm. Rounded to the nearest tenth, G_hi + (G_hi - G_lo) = 1.6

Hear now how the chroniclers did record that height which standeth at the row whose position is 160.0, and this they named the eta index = 44.81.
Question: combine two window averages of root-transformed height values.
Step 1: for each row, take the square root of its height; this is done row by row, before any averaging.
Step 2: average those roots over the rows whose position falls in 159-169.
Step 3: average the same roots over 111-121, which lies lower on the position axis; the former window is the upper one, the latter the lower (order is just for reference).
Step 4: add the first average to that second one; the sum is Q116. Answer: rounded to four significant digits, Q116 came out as 13.58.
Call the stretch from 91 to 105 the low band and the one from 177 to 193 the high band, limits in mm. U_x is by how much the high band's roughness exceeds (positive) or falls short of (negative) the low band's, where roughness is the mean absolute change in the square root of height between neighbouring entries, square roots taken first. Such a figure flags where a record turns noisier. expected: -0.10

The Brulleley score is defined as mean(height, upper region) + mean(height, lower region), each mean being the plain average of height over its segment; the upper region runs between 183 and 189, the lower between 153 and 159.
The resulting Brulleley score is 91.7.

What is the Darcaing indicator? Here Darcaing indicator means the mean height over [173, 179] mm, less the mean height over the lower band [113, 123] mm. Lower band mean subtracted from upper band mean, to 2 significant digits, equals 1.2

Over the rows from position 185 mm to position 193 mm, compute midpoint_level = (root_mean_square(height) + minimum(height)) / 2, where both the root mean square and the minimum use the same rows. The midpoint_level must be 47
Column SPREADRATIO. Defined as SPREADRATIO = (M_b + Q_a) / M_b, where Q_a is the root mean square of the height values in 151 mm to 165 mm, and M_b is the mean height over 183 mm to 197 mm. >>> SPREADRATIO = 1.91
